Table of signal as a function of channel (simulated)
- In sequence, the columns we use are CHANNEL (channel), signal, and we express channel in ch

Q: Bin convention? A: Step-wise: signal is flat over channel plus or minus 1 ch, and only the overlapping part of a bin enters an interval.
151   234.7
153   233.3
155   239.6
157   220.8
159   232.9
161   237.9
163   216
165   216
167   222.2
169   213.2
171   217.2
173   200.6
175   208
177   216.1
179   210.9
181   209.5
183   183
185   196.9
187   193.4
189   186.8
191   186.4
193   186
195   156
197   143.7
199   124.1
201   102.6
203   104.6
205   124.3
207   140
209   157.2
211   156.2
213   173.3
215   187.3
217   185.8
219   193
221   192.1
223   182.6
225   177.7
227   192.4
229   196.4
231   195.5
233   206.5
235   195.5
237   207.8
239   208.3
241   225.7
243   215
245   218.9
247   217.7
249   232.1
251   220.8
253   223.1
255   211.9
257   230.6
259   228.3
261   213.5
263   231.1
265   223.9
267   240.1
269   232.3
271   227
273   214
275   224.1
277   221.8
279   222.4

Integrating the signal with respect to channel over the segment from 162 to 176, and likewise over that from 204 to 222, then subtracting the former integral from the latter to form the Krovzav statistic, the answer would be 32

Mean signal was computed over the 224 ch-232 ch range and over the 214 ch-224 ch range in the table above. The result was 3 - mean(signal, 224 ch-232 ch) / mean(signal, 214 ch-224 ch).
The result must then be 1.99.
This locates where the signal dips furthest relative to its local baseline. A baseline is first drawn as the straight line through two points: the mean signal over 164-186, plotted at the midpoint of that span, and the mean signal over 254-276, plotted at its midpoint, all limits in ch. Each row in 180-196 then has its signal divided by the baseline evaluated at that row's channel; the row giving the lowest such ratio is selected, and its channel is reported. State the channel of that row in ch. 195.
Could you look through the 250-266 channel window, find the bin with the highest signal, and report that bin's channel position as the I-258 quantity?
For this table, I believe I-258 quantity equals 263 ch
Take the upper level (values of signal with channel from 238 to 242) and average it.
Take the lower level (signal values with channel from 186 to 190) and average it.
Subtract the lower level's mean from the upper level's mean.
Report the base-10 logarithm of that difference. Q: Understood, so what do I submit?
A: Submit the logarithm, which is 1.4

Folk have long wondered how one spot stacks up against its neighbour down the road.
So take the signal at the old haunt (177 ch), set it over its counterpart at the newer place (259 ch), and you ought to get 0.95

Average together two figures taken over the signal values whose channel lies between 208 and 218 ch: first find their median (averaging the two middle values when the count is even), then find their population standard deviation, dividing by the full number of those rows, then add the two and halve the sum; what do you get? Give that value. 93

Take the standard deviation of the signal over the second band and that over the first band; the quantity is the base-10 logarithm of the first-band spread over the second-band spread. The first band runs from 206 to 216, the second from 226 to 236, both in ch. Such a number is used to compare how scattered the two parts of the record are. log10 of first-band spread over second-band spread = 0.53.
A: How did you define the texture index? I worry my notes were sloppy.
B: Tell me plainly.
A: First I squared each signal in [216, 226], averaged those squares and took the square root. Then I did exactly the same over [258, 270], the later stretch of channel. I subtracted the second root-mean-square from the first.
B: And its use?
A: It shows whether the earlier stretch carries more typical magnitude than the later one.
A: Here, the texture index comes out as -42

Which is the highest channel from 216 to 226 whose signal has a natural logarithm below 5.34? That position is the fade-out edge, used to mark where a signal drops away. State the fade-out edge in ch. 225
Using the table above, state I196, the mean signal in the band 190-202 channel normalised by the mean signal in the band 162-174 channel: 0.70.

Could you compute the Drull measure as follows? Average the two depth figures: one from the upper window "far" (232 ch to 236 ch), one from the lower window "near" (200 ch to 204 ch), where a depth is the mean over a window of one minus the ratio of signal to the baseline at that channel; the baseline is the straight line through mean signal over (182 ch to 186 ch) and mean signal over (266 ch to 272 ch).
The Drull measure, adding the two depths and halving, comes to 0.27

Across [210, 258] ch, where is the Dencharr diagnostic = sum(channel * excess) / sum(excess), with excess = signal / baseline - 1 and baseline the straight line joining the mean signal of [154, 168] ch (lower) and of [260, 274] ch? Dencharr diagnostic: 224.0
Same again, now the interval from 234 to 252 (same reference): 239.0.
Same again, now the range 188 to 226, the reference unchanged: 205.4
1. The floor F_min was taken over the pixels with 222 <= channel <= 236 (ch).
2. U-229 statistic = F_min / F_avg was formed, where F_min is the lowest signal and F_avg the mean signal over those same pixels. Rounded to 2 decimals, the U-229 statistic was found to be 0.92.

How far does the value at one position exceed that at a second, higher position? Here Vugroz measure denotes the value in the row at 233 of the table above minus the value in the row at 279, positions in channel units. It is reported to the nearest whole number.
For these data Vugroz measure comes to -16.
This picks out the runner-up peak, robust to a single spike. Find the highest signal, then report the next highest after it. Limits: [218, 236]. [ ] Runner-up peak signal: 196.4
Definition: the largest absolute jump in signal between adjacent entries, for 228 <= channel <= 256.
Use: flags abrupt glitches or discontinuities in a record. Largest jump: 17.4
